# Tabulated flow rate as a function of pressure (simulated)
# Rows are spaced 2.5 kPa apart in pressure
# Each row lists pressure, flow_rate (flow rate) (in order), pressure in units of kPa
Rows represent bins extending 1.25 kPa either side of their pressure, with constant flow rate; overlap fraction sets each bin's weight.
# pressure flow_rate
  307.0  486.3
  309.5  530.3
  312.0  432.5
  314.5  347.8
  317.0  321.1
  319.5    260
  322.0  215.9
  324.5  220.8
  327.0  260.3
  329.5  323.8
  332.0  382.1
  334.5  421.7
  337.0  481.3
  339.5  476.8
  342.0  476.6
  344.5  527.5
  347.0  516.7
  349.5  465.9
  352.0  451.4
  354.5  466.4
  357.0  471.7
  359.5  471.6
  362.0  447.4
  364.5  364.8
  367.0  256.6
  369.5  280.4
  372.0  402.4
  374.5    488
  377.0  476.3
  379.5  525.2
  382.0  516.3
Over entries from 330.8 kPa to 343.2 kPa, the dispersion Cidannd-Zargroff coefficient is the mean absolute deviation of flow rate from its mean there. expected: 37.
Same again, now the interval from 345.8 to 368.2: 55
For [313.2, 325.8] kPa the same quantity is 49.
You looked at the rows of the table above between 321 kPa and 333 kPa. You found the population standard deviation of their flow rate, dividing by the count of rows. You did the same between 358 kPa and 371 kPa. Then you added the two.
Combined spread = 150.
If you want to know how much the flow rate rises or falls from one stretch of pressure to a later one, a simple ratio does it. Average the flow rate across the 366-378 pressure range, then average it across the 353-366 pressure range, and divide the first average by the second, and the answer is 0.86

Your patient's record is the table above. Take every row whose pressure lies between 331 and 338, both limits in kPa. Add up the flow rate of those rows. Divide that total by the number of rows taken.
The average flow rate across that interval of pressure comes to 428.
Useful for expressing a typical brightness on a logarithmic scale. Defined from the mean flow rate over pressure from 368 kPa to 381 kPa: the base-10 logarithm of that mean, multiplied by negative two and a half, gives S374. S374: -6.59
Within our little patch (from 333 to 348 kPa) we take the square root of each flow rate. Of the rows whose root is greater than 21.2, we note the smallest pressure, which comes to 337.0 kPa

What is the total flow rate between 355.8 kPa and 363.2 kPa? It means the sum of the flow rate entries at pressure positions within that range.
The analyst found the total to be 1391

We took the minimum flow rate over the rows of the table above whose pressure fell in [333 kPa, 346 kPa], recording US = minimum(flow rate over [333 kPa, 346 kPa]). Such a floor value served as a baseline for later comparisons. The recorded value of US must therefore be 421.7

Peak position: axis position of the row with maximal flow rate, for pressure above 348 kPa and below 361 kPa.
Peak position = 357.0 kPa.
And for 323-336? 334.5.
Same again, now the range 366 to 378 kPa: 374.5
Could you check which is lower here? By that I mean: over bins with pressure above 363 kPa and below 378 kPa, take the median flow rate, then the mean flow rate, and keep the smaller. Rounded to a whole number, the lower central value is 378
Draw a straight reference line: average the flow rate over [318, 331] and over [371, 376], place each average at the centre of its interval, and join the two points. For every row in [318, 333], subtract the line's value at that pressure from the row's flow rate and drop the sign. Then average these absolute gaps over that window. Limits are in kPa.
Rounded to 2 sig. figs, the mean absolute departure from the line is 40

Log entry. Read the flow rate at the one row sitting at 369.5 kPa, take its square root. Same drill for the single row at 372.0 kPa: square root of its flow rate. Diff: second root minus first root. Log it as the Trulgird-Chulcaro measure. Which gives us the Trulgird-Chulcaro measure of 3.3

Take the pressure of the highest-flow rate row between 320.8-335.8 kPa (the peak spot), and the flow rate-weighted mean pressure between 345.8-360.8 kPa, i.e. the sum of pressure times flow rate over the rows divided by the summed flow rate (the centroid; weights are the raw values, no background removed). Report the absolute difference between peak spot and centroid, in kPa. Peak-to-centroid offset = 18.7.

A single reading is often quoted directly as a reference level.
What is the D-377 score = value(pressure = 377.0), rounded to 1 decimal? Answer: 476.3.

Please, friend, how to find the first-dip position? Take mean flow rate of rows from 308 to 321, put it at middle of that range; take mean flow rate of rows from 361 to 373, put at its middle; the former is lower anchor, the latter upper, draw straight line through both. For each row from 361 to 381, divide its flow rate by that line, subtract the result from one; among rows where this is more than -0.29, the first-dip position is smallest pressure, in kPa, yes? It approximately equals 362.0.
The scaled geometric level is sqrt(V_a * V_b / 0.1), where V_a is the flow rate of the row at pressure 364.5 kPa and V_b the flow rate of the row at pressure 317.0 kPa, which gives 1082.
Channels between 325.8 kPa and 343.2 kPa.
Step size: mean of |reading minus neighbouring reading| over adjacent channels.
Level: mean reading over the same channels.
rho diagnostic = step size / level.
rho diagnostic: 0.093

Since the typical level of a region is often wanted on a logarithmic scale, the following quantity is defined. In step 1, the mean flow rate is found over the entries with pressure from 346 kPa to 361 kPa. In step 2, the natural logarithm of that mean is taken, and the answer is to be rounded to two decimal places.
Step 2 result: 6.16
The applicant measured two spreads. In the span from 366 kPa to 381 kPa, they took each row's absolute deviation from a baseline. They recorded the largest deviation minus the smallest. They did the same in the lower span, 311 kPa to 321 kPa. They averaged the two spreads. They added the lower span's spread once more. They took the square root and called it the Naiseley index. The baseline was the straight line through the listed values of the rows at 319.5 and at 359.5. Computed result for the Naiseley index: 20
